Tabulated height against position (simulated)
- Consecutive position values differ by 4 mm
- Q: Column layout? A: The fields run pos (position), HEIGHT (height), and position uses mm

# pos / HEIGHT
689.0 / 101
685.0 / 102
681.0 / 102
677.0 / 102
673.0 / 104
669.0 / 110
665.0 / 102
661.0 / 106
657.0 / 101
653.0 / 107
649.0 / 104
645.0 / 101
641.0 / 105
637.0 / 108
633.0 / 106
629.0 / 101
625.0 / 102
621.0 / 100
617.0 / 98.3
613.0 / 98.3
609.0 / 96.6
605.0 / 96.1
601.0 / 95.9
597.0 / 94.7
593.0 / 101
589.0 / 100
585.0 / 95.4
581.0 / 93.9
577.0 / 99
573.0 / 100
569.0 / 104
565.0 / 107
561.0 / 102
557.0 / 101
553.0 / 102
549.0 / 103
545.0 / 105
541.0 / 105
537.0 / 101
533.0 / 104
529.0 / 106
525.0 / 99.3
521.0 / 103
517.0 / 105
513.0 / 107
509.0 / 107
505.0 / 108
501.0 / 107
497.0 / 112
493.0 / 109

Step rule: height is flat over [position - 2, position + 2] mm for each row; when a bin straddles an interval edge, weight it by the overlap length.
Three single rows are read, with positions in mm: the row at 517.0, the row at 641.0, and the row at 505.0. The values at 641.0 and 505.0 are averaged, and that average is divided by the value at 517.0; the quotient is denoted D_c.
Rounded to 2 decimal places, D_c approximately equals 1.01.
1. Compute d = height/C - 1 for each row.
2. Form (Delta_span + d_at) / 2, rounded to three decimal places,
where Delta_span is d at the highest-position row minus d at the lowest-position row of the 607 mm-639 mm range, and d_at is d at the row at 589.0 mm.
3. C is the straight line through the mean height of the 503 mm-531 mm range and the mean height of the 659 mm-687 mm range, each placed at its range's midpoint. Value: 0.034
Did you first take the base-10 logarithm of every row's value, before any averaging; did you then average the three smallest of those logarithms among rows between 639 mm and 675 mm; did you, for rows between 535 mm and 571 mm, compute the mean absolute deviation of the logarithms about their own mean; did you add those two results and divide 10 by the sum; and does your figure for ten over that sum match 4.97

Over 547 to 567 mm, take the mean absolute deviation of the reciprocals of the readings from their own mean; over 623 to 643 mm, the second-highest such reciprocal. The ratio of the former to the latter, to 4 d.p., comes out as 0.0151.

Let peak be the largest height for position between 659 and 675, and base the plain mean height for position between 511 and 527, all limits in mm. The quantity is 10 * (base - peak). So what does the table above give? -64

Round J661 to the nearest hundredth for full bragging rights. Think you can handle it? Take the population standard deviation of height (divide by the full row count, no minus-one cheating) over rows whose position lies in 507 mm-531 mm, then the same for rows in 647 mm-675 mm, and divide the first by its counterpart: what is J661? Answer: 0.95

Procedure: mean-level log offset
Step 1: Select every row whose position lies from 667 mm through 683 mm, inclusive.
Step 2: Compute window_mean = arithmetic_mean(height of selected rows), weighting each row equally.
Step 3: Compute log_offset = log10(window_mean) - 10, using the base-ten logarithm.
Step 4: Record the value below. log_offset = -7.98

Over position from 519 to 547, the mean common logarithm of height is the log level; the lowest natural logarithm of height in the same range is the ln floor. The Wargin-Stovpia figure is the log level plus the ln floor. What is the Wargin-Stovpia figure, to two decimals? 6.61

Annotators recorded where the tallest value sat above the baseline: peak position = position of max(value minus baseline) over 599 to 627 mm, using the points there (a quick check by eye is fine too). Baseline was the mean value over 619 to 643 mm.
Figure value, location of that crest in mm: 625.0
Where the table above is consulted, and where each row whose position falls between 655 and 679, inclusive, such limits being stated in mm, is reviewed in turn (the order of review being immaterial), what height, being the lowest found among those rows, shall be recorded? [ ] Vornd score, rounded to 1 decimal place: 101.0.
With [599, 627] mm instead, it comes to 95.9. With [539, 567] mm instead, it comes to 101.0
